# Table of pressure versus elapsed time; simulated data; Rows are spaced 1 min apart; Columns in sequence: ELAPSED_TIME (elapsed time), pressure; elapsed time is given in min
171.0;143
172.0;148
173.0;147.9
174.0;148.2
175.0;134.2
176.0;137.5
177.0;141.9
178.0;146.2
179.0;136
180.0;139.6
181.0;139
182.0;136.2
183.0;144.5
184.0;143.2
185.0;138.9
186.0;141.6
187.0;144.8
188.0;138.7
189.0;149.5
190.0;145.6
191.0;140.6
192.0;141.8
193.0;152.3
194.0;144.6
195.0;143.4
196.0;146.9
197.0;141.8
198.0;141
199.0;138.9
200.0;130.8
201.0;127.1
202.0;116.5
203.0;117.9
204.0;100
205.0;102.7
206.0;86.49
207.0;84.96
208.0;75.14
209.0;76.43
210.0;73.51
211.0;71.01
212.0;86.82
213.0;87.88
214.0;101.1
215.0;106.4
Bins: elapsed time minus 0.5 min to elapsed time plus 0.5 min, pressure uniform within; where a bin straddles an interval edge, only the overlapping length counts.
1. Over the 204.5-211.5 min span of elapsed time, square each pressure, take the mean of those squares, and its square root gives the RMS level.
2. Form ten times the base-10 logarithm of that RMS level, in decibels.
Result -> 19.1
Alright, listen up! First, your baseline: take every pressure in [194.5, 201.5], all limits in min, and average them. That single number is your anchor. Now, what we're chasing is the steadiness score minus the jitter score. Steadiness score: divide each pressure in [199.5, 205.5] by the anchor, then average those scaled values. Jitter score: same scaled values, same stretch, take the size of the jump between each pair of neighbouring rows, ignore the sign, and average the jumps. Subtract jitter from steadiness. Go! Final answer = 0.78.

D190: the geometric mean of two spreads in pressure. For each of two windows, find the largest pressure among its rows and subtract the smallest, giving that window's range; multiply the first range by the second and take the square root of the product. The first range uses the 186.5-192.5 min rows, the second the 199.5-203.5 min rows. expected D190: 12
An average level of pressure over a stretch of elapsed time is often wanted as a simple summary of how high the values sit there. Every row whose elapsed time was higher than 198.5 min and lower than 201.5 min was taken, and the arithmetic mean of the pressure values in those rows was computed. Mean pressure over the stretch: 132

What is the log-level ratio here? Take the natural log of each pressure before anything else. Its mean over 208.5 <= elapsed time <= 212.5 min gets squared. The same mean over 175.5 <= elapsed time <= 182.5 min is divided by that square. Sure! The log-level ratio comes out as 0.26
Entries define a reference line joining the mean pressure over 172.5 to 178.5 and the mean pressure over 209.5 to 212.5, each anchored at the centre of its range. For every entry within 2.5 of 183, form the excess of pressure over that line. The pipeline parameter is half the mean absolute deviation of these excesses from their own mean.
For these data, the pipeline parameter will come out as 2.2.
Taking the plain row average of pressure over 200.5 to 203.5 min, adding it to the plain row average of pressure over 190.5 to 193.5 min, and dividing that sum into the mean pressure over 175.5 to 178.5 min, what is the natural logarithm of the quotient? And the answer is -0.63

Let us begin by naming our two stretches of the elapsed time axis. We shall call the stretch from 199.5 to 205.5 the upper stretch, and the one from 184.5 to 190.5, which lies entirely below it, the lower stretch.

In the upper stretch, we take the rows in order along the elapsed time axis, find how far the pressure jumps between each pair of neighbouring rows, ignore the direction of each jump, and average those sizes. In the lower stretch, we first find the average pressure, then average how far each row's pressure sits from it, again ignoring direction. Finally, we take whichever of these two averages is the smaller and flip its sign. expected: -3.45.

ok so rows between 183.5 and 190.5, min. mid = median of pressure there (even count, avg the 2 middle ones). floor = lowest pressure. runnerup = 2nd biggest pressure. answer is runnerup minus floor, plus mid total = 150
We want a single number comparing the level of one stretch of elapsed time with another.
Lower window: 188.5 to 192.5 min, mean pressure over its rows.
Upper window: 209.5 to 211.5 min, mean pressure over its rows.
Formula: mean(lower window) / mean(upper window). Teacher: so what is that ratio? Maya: 2.0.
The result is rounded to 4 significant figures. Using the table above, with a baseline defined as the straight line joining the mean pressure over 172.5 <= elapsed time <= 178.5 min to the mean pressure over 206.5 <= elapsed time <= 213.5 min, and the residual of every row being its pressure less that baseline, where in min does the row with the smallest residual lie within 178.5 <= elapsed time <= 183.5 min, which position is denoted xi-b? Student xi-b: 179.0 min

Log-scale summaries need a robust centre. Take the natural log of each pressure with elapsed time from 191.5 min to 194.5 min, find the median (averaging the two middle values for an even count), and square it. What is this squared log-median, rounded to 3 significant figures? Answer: 24.7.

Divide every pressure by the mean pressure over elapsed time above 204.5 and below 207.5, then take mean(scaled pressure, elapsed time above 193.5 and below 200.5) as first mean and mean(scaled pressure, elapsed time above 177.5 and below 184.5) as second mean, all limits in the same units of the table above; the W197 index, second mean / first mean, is 1.0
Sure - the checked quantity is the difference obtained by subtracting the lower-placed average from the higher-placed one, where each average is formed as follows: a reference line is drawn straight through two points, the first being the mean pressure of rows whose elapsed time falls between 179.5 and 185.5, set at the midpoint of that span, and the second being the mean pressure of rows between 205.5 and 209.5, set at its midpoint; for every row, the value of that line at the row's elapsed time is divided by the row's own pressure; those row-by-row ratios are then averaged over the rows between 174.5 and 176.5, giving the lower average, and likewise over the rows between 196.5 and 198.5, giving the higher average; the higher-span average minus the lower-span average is -0.4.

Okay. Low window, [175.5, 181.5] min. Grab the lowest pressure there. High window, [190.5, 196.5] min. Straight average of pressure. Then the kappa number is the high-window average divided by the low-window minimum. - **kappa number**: 1.1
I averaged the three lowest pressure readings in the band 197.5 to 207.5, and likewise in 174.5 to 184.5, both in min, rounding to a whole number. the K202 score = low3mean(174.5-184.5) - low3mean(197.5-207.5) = 45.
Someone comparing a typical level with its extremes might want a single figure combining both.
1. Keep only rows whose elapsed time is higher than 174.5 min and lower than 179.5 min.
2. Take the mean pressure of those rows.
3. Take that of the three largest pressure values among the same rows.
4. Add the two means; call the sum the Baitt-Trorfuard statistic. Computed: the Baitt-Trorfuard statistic 281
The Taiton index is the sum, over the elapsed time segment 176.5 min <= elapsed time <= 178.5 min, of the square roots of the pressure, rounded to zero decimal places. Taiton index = 24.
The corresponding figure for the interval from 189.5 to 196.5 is 84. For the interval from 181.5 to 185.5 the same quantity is 47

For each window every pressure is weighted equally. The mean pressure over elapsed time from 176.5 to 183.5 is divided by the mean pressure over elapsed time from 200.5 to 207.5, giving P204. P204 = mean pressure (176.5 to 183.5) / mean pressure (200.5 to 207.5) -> 1.3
